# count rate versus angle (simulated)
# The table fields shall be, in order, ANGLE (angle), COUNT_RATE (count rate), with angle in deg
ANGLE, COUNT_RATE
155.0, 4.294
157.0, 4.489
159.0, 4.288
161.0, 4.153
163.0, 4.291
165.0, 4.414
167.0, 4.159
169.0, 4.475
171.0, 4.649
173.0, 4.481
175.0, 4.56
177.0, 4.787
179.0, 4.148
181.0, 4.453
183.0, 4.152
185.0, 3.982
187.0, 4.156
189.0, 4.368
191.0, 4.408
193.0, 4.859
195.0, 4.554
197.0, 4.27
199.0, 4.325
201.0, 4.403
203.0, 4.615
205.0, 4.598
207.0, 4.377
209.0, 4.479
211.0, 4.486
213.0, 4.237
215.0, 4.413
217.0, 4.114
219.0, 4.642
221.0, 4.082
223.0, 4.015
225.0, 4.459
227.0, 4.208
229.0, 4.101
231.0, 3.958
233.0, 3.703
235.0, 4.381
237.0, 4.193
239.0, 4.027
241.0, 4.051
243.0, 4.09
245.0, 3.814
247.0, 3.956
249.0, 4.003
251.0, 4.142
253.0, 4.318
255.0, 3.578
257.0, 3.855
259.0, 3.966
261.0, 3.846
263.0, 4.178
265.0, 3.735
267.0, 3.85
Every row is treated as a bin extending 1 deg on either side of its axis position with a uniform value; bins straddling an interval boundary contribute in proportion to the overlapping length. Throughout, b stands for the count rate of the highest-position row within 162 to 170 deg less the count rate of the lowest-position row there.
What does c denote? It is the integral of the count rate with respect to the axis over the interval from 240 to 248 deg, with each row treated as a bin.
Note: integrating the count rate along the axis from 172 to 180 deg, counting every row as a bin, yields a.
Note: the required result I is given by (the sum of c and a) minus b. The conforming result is 67.6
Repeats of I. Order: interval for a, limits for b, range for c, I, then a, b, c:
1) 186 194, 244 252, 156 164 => 69.7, 35.6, 0.3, 34.4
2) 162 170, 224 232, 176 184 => 70.3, 34.7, -0.5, 35.1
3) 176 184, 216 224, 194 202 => 70.3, 35.1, -0.1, 35.1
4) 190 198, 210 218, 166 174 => 72.1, 36.2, -0.4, 35.5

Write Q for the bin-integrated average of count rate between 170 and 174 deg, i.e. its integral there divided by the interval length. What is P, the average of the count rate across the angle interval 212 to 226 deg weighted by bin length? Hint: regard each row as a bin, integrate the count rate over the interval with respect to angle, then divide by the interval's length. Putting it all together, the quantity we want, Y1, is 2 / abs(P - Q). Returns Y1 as 7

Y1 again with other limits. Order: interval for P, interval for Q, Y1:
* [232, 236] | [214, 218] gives 9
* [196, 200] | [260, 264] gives 7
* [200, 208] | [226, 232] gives 5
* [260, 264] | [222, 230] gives 11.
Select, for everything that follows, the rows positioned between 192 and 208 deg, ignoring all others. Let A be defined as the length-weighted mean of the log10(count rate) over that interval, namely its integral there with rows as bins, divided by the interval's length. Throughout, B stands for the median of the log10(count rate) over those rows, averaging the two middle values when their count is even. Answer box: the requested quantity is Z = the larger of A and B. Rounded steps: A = 0.653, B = 0.65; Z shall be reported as 0.65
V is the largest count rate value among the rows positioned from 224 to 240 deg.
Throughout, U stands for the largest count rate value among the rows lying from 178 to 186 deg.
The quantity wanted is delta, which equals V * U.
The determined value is 19.9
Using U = 4.453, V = 4.459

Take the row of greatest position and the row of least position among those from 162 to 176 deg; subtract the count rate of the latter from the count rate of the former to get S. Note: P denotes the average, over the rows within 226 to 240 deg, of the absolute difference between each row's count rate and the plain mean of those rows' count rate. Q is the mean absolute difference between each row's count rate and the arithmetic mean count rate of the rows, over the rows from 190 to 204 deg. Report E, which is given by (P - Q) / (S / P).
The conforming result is 0.000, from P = 0.159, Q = 0.16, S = 0.3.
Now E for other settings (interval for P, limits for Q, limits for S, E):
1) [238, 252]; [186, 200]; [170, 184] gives 0.013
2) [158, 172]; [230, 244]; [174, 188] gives -0.001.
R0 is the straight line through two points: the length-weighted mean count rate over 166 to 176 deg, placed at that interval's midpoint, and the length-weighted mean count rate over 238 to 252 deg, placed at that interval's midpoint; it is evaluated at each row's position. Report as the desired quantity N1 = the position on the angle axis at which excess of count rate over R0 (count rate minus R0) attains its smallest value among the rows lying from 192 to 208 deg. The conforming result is 197.0 deg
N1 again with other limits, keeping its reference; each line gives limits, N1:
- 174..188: 185.0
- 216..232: 231.0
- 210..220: 217.0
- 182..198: 185.0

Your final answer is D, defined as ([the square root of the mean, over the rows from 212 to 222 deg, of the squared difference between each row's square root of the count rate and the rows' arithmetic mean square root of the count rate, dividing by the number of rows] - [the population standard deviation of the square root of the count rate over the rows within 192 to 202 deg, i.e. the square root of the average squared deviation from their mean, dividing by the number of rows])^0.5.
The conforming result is 0.02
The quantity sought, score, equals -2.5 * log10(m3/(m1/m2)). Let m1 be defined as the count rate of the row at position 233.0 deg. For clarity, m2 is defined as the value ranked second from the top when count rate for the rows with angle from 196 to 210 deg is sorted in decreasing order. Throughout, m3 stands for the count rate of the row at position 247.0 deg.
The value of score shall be -1.73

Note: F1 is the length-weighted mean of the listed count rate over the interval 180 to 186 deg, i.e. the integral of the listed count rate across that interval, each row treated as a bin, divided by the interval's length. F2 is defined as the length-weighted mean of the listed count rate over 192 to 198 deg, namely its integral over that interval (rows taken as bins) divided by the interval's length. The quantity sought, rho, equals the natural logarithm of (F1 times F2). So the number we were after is 2.95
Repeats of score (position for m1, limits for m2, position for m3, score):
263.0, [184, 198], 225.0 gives -1.72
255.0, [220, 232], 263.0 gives -1.73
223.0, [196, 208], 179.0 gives -1.69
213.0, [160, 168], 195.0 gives -1.66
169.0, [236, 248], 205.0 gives -1.56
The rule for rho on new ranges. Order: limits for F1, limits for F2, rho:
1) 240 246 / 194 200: 2.86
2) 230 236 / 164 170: 2.86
